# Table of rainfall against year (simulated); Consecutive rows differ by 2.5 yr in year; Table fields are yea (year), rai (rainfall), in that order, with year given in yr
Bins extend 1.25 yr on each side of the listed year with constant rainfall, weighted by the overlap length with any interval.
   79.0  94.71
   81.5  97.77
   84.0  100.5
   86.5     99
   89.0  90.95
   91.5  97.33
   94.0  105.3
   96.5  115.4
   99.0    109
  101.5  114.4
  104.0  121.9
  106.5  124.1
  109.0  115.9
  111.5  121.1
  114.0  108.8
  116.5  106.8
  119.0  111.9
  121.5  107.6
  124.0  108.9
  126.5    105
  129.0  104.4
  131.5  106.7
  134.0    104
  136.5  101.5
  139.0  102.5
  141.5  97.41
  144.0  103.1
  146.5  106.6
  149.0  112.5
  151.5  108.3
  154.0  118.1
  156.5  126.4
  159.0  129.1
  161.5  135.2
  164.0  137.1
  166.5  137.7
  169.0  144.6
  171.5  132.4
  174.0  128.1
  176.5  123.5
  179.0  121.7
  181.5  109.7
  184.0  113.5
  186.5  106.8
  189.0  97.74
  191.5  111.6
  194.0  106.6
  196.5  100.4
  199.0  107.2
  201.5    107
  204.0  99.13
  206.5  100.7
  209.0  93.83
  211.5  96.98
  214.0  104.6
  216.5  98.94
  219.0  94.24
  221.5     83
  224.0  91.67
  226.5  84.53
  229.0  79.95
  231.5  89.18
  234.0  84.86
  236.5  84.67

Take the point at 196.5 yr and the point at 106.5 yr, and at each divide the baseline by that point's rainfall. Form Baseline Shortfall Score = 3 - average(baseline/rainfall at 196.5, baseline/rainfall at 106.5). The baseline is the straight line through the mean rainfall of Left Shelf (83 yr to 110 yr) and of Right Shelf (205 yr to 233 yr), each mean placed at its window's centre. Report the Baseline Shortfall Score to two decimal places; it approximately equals 2.09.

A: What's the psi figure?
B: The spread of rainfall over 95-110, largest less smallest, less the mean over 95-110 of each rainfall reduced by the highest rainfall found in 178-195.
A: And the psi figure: 20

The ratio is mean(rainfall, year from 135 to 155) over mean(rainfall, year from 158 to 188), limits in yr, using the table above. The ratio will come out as 0.84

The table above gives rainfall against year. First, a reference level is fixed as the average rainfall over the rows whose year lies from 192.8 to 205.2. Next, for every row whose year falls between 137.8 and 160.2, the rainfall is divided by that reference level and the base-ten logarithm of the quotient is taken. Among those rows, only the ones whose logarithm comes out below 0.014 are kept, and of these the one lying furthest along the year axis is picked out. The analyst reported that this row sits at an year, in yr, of 146.5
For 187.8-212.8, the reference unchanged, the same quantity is 211.5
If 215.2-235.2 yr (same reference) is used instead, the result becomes 234.0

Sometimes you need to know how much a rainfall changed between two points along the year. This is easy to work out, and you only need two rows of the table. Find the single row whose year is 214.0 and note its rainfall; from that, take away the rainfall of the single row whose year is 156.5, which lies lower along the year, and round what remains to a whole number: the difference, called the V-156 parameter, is -22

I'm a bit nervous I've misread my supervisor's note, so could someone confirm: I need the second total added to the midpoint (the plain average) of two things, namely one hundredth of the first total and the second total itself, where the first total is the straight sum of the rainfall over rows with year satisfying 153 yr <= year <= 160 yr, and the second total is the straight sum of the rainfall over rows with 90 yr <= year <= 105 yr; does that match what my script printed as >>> 997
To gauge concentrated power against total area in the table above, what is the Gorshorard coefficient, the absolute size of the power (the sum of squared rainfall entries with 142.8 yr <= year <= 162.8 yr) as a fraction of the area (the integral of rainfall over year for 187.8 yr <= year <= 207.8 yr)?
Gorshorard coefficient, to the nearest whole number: 54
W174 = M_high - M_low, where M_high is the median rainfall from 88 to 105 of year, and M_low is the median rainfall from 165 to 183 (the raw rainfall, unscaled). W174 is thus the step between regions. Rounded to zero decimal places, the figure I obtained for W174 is -19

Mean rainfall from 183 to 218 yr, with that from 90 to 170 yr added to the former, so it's 217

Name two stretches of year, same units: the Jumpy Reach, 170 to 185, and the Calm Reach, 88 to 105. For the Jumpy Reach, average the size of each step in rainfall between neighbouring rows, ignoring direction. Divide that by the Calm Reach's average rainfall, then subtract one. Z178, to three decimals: -0.951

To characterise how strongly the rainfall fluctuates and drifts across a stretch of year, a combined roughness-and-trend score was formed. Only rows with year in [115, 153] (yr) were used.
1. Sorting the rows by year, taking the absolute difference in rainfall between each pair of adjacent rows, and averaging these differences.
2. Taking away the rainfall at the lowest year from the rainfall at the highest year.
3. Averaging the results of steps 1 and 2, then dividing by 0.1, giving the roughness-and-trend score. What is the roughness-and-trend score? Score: 25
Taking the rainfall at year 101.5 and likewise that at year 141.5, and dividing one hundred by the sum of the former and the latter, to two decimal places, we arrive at 0.47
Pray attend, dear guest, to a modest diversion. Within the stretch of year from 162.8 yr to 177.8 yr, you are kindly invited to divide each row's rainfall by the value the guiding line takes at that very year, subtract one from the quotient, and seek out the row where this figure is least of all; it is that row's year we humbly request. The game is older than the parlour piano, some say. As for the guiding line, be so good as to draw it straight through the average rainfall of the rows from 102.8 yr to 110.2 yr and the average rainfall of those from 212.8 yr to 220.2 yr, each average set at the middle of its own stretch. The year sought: 176.5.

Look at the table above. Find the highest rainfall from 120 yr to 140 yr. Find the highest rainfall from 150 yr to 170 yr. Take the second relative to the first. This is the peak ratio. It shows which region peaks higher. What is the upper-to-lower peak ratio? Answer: 1.33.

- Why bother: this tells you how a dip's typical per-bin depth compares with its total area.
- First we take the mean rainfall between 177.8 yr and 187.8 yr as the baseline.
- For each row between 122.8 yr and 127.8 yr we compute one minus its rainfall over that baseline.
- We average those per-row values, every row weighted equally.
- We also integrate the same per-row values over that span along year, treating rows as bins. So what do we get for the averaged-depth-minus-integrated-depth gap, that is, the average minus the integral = -0.2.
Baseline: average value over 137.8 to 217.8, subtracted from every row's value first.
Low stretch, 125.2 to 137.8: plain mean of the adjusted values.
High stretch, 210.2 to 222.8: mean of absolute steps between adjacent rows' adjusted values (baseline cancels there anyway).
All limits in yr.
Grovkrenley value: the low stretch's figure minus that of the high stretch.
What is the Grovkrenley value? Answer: -16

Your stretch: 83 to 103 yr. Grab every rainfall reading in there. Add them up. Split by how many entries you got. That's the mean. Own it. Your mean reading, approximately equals 104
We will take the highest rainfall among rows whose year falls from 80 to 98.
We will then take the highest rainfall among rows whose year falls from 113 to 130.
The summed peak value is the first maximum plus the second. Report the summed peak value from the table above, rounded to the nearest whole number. 227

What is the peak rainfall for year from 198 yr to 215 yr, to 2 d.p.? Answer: 107.20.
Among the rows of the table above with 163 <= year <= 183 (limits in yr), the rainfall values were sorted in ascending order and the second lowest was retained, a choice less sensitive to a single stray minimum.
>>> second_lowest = 121.7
